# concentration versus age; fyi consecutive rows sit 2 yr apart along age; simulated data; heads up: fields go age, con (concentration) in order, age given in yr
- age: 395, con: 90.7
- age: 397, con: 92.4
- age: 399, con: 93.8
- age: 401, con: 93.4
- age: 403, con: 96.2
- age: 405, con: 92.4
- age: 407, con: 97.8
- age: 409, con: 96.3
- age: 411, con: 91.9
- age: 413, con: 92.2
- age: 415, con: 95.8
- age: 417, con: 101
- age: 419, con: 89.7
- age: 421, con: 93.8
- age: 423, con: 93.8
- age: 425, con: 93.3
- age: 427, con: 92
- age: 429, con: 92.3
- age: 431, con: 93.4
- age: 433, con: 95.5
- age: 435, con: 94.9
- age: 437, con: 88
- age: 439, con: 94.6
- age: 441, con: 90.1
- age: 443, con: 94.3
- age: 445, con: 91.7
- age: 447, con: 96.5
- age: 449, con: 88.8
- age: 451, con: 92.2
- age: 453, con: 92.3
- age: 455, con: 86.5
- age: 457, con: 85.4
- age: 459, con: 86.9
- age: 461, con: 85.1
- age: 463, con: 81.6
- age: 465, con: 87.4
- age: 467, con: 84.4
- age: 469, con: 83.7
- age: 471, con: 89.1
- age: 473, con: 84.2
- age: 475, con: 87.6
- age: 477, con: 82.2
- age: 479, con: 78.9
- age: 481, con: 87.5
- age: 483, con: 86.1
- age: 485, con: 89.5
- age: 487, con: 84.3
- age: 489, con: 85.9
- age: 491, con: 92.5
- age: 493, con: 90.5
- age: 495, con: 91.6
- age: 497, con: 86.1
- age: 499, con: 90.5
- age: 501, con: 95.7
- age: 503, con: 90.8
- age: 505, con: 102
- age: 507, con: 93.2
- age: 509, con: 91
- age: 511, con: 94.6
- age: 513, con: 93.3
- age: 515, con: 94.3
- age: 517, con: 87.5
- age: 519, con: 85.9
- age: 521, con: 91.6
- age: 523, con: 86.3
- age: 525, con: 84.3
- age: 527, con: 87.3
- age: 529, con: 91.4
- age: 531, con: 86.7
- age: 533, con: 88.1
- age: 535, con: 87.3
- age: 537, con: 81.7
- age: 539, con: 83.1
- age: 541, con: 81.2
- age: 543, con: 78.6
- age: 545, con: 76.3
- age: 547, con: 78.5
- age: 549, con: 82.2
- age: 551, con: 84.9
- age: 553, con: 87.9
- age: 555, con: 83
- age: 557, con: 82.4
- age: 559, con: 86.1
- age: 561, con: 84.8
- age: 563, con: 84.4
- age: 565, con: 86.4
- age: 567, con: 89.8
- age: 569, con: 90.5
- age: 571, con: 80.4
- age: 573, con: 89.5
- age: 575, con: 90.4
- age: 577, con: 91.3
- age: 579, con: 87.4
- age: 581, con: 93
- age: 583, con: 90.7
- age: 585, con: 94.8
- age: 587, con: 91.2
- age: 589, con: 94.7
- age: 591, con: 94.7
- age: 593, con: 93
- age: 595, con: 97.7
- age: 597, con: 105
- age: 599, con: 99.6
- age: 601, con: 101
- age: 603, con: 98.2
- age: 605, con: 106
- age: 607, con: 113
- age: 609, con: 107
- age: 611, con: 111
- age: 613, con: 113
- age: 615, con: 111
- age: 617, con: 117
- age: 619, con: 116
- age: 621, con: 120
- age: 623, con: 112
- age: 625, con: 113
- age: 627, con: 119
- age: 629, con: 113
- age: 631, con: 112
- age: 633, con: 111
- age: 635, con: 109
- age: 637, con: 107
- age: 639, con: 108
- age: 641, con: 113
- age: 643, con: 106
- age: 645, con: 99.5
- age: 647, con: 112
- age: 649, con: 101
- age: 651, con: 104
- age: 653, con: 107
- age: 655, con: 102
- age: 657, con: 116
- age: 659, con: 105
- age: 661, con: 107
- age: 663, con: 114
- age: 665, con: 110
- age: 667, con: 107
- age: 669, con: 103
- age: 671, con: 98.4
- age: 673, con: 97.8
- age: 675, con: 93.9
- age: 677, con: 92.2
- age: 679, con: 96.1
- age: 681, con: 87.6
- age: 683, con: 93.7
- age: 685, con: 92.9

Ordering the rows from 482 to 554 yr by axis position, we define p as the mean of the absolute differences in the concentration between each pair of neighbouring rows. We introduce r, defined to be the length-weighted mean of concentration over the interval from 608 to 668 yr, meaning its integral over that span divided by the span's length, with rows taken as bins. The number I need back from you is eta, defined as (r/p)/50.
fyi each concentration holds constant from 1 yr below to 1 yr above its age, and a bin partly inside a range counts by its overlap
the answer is 0.60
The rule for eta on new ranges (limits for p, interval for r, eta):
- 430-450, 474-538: 0.40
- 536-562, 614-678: 0.86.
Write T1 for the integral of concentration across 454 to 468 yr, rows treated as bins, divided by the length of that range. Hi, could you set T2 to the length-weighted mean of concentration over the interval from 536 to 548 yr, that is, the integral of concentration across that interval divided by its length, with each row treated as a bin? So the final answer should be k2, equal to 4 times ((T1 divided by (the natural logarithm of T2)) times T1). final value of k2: 6648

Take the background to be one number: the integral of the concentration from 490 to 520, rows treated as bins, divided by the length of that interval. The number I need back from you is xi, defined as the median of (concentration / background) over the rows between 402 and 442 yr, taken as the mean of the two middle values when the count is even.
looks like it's 1.02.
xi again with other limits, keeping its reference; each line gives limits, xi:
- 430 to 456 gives 1.00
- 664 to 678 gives 1.07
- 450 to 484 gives 0.94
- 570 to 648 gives 1.15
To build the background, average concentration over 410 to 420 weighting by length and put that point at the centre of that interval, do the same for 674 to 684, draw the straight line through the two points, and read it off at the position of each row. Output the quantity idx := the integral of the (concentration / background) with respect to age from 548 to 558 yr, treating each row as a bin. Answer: 9.0 yr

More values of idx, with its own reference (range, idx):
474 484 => 9.0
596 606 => 10.9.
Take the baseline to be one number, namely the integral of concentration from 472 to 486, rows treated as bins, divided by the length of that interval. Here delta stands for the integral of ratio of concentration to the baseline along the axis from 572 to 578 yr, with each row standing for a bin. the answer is 6.4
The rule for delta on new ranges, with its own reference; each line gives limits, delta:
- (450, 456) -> 6.4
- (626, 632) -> 8.1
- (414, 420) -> 6.7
